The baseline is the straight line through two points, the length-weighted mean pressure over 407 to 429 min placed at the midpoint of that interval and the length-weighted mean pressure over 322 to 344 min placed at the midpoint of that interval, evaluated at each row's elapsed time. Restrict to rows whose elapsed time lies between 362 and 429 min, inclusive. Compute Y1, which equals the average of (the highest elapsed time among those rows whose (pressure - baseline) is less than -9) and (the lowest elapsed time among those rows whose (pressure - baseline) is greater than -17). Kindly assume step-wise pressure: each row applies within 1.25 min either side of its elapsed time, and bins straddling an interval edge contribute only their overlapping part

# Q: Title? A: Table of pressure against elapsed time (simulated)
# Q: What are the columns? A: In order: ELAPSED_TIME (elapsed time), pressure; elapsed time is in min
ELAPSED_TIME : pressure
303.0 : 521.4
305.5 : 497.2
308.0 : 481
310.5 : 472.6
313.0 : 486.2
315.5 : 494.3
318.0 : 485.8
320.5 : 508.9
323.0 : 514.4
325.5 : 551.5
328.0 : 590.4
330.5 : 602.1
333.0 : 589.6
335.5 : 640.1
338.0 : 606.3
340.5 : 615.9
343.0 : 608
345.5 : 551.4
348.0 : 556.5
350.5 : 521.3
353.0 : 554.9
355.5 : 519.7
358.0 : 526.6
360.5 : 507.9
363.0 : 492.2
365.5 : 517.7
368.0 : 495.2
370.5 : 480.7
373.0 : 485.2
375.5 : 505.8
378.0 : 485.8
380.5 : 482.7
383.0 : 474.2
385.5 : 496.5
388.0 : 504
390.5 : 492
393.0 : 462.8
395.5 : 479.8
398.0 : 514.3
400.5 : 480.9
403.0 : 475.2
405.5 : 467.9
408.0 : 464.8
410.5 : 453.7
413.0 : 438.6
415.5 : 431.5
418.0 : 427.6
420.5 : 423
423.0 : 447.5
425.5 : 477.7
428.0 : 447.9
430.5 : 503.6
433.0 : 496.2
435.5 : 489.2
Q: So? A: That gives 398.0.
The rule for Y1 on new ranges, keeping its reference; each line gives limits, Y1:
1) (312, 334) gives 328.0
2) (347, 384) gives 365.5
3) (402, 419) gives 410.5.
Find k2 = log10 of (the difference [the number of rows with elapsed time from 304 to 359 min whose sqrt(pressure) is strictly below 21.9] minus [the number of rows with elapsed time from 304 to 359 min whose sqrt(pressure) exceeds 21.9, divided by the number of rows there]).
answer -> -1.3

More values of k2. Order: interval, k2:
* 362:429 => 1.1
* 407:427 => 0.9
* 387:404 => 0.1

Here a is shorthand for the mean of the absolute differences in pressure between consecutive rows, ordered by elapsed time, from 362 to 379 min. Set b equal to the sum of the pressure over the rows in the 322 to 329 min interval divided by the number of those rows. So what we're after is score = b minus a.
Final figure 534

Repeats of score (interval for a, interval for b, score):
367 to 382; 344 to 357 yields 528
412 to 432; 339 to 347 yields 570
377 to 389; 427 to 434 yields 472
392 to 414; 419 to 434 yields 450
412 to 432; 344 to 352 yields 521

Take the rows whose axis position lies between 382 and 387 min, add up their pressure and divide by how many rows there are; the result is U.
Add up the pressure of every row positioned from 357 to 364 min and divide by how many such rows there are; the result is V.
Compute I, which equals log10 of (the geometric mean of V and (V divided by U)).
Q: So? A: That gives 1.36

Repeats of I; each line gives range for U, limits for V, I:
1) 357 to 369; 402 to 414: 1.31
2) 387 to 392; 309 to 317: 1.34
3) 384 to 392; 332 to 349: 1.43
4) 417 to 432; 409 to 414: 1.32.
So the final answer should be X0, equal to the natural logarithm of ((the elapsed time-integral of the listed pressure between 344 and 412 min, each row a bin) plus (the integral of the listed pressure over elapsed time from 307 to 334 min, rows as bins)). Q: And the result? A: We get 10.8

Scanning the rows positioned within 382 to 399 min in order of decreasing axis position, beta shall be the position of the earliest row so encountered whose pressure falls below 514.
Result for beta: 395.5 min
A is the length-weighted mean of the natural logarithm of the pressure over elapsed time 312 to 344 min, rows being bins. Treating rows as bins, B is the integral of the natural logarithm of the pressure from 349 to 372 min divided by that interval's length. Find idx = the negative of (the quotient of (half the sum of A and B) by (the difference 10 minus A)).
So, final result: -1.71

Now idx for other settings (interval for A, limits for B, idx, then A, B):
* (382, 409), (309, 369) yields -1.63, 6.18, 6.291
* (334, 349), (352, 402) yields -1.75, 6.39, 6.209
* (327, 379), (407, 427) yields -1.67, 6.30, 6.098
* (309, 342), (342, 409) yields -1.70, 6.31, 6.220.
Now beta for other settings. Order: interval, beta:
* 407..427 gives 425.5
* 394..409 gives 408.0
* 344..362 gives 360.5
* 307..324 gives 320.5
